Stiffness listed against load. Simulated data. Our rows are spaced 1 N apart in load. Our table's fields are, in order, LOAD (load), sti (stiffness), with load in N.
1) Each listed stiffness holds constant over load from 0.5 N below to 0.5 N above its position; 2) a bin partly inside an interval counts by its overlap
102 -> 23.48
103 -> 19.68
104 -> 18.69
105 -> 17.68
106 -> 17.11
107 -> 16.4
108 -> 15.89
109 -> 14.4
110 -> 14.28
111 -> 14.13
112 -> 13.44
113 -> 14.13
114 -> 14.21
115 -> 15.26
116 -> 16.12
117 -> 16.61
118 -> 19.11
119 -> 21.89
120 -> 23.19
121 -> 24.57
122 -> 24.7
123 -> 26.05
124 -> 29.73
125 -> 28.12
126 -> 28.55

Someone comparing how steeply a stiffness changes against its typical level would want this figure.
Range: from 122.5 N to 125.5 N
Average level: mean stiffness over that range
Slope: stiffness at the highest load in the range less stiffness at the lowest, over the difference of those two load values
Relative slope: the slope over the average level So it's 0.04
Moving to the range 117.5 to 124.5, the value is 0.07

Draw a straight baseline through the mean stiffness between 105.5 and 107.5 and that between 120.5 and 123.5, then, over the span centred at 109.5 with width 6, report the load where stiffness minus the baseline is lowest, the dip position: 112 N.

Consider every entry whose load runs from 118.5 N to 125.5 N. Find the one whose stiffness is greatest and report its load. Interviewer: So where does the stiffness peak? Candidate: 124 N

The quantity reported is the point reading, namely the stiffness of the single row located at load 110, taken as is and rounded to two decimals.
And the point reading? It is 14.28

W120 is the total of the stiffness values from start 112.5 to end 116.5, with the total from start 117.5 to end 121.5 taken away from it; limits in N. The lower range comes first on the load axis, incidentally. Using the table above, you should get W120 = -29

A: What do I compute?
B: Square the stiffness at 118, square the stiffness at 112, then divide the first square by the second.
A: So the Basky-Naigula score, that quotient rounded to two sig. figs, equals 2.0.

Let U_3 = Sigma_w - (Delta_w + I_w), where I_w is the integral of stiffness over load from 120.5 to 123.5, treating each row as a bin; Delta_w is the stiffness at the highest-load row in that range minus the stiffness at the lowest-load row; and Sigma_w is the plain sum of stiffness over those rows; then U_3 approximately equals -1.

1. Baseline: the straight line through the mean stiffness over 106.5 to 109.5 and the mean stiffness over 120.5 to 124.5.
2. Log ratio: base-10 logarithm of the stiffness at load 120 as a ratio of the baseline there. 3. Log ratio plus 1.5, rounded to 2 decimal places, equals 1.48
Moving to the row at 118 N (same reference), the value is 1.42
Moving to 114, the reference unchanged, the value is 1.35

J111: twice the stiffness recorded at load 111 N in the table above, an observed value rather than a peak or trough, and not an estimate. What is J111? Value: 28.3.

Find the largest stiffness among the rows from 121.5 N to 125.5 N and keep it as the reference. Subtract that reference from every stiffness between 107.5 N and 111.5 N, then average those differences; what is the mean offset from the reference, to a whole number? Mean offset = -15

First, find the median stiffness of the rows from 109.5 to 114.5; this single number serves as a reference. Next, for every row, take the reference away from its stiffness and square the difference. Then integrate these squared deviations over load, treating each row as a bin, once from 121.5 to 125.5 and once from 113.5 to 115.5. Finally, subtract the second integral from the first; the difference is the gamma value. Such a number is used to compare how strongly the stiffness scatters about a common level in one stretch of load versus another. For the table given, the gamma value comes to 692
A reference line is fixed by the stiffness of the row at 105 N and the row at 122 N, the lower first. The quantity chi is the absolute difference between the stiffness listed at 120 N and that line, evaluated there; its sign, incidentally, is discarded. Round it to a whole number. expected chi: 1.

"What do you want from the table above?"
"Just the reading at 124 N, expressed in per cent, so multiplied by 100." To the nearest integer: 2973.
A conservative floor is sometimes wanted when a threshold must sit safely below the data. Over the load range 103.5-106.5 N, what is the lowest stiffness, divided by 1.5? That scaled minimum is 11.4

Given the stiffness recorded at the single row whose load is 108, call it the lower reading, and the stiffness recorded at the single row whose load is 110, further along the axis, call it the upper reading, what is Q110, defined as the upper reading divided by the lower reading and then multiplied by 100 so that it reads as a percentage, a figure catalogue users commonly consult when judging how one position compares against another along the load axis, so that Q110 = 90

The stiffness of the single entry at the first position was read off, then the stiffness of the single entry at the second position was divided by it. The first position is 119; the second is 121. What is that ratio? 1.12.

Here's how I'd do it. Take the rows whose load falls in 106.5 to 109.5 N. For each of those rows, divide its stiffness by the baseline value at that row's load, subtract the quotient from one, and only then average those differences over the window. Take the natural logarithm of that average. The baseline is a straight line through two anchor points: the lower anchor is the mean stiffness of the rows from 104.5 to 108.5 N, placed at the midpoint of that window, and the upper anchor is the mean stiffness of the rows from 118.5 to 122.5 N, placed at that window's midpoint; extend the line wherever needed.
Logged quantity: -2.21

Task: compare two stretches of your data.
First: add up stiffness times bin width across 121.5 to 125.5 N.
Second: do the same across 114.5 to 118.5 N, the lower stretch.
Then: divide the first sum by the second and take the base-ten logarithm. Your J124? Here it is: 0.21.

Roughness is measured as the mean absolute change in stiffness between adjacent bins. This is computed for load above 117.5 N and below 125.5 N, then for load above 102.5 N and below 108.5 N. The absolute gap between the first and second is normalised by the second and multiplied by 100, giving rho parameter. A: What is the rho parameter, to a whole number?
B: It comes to 130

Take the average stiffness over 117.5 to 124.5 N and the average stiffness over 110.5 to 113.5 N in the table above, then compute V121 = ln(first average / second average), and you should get 0.55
